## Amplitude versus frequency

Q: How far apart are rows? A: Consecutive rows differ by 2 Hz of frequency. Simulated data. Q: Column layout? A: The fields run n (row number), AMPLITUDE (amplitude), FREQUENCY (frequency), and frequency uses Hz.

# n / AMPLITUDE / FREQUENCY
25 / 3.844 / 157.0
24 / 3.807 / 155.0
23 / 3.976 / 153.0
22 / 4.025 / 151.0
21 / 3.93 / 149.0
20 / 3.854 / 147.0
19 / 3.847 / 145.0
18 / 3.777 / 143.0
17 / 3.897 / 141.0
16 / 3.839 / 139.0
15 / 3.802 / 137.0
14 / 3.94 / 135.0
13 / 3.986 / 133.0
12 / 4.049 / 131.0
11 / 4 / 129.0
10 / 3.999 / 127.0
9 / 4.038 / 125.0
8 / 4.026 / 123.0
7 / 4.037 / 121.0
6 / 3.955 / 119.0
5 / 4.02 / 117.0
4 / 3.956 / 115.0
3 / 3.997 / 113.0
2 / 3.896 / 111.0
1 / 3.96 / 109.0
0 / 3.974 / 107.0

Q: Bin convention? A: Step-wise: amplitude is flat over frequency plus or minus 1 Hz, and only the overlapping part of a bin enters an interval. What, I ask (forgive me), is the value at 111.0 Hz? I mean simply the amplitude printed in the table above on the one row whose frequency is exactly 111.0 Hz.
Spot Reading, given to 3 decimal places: 3.896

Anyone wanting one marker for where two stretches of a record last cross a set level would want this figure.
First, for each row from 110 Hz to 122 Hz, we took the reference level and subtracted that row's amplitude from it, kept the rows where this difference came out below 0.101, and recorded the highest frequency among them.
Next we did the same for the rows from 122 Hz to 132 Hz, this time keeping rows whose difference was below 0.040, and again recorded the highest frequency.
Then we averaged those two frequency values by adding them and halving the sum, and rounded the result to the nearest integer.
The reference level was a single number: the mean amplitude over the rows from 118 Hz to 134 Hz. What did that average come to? 126 Hz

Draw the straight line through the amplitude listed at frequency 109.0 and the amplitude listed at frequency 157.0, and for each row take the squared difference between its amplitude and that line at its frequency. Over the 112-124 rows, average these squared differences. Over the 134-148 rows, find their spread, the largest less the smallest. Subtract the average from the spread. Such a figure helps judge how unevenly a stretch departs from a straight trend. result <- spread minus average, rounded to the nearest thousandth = 0.005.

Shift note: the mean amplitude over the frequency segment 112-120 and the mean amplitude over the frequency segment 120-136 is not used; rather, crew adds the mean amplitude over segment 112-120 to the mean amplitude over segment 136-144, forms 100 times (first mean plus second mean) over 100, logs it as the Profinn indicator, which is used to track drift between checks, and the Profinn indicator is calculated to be 7.81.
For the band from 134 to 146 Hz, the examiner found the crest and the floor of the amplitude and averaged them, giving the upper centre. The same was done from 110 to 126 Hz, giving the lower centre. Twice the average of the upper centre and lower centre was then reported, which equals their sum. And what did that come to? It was 7.83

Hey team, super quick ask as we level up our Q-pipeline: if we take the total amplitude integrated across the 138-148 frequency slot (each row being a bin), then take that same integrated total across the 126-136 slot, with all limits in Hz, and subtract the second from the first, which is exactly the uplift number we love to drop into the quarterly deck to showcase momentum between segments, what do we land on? -1.5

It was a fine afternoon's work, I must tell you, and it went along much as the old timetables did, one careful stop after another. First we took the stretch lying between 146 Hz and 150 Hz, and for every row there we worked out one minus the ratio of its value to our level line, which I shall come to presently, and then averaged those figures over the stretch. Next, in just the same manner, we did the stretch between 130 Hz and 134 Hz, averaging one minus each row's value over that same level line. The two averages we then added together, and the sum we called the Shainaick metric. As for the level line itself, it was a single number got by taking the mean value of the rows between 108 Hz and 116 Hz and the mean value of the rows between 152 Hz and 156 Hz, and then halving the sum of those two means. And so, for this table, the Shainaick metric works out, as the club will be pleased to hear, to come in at -0.017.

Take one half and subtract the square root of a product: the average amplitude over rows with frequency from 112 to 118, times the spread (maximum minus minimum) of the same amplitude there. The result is -0.01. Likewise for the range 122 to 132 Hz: 0.05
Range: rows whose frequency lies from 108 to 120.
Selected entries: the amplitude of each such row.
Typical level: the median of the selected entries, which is 3.96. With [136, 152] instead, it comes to 3.85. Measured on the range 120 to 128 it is 4.03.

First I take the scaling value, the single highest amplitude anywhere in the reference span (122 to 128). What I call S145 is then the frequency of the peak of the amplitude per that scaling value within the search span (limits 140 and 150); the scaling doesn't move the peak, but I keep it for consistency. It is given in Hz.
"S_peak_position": 149.0 Hz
